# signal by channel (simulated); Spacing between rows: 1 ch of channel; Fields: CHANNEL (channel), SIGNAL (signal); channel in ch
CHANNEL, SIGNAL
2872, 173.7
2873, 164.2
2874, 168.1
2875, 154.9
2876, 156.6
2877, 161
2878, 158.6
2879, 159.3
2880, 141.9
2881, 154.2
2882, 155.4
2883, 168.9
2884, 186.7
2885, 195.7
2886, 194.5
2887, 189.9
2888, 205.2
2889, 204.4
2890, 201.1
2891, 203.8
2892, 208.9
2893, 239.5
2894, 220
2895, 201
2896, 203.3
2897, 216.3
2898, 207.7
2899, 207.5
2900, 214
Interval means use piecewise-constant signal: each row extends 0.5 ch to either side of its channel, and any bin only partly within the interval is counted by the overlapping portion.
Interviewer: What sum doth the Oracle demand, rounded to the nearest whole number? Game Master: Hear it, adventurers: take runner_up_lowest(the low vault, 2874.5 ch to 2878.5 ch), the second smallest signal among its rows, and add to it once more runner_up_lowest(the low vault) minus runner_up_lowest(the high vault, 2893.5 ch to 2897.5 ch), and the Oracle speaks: 110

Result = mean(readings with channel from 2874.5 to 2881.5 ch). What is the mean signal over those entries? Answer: 155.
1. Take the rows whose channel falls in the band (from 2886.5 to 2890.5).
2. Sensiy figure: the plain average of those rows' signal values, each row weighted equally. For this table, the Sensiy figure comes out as 200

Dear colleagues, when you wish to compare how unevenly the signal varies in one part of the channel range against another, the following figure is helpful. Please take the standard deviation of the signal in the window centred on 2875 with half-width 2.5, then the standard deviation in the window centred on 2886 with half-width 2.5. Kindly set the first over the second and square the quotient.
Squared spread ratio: 0.6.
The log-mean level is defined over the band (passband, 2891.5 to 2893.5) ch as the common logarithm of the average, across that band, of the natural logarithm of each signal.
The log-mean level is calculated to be 0.733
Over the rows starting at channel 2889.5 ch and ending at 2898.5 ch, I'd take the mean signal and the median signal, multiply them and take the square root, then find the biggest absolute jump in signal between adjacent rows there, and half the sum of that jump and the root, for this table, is 120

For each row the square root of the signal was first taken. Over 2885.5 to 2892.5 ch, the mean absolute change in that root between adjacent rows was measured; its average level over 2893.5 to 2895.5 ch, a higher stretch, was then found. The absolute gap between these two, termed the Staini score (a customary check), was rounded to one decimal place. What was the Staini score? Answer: 14.3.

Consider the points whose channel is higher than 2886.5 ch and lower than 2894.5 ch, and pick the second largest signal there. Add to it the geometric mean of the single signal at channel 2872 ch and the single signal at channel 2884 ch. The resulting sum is 400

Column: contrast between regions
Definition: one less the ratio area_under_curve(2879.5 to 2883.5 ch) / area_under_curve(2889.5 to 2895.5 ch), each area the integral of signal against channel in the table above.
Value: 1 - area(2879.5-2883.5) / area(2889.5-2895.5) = 0.51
